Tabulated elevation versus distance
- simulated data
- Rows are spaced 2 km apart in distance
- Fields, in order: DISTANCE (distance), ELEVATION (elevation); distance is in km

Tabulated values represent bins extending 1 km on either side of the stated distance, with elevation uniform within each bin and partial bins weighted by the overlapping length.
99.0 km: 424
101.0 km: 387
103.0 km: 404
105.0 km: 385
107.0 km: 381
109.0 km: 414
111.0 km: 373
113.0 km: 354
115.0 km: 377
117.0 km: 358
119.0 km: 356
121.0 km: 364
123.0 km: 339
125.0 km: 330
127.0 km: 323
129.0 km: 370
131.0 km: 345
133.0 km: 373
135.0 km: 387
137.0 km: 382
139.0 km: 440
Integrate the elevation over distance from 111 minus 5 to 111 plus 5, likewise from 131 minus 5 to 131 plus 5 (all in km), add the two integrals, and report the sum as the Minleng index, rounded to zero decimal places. 7394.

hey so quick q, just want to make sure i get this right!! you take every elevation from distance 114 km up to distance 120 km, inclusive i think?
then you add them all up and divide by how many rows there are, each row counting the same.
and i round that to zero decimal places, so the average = 364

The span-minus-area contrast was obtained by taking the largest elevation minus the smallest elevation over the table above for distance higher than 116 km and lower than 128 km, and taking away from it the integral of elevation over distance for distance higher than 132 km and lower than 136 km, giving -1479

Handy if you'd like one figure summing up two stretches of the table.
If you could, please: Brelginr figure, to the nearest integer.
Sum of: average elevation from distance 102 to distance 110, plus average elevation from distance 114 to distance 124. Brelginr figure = 755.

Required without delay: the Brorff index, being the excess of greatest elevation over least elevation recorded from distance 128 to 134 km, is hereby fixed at 28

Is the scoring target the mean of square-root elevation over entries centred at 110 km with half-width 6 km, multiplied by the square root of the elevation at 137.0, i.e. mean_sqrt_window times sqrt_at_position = 381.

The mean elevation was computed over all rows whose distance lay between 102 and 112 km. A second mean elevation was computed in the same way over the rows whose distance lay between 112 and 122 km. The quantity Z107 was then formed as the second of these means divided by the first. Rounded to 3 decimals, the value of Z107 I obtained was 0.924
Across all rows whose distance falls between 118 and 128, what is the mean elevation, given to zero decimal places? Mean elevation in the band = 342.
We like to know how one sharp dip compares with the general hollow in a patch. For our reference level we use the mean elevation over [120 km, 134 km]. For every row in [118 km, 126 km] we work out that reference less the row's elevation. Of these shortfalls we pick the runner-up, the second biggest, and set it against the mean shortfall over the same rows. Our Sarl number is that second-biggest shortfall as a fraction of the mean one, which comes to 5.4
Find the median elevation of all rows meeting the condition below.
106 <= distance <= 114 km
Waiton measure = 377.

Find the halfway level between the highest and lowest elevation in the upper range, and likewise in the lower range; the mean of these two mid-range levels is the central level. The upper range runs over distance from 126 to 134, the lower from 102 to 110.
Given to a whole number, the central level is 373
